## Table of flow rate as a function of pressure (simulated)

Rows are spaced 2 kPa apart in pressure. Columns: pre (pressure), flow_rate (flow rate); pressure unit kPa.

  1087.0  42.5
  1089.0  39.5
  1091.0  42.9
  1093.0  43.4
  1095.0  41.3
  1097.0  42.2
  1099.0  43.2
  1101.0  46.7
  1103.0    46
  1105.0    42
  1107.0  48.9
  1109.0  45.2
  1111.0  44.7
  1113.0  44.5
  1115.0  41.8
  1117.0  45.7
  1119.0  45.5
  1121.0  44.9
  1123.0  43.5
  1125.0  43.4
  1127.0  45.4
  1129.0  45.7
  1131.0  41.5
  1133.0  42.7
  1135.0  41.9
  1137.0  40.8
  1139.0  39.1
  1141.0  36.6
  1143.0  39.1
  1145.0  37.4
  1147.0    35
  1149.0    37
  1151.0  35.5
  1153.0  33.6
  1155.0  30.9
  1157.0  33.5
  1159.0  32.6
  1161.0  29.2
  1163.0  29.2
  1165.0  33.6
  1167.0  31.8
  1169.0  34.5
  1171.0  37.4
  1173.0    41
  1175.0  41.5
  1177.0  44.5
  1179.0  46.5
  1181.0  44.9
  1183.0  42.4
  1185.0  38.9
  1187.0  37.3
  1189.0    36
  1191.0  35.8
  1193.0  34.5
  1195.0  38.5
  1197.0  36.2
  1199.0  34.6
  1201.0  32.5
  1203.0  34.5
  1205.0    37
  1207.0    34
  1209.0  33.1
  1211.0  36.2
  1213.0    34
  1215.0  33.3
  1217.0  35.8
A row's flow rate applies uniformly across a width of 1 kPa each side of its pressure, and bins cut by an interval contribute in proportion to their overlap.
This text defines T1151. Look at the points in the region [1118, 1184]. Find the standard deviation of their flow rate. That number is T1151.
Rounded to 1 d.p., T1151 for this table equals 5.2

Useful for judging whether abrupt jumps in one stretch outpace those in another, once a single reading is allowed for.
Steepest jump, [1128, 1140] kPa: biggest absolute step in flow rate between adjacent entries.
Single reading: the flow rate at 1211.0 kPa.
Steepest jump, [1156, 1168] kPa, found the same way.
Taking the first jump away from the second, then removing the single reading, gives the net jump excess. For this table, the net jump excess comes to -36.0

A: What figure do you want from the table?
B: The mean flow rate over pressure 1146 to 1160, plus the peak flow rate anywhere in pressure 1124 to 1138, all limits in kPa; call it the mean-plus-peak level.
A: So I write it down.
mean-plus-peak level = 80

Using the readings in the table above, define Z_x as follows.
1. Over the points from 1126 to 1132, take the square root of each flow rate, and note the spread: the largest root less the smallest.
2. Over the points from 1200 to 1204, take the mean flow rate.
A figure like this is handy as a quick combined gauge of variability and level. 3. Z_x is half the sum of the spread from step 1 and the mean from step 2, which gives 17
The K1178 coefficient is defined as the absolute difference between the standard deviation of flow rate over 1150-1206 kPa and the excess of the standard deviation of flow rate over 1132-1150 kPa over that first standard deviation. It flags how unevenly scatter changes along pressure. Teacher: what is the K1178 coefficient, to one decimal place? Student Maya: 6.5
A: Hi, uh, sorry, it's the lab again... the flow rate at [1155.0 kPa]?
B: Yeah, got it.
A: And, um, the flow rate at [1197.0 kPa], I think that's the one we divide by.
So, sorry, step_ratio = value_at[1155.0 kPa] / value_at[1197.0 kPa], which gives 0.85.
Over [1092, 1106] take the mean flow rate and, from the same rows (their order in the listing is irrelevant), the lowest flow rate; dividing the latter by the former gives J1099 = 0.95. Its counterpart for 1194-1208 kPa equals 0.92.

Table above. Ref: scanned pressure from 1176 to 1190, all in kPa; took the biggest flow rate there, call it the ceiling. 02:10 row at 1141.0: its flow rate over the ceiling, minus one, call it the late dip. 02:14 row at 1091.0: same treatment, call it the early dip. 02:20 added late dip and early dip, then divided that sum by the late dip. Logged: 1.4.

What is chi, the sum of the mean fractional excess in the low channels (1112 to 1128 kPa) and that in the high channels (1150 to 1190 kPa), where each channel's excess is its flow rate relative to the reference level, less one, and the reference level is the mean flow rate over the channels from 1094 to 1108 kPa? -0.17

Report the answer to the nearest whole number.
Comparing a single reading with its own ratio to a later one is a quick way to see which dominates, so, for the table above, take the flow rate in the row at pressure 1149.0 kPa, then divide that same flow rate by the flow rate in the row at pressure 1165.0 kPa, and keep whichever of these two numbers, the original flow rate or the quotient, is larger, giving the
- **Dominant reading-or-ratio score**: 37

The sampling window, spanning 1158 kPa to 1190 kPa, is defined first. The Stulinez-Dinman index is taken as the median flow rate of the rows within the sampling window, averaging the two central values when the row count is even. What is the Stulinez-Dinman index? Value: 37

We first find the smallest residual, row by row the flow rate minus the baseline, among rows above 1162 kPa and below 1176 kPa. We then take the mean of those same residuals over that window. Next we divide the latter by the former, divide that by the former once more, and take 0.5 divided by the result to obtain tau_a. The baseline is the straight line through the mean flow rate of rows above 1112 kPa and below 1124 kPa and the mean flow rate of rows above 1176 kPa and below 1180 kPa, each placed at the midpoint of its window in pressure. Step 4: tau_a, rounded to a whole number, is -13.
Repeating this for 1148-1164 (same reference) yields -10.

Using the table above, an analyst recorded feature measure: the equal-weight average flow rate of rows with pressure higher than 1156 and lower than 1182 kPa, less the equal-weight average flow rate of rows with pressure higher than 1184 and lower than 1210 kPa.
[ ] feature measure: 1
